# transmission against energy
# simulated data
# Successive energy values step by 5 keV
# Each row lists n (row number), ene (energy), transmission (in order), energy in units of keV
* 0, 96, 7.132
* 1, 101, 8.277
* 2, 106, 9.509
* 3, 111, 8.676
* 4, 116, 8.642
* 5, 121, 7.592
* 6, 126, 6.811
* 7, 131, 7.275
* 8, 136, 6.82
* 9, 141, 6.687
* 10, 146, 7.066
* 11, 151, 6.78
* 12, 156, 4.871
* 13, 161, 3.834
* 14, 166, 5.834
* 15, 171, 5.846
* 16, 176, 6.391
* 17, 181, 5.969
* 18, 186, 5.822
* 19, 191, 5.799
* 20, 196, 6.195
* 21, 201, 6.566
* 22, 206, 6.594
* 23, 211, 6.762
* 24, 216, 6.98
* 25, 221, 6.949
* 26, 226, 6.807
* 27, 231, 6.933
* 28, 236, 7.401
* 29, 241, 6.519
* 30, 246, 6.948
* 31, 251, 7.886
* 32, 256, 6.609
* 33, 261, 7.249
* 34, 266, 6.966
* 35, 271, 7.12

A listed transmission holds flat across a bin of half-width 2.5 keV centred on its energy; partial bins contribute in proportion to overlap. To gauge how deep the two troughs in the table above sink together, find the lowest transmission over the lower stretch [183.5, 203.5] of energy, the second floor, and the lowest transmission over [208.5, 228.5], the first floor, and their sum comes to 12.6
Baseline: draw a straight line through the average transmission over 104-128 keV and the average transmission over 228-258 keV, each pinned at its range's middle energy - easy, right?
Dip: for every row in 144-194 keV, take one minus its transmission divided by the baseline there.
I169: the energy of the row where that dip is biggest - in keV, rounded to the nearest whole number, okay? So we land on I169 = 161 keV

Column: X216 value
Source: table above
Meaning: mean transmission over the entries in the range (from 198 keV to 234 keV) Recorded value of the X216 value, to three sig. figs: 6.80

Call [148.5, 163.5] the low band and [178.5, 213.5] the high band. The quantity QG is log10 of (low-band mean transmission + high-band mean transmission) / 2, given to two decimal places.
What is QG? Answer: 0.76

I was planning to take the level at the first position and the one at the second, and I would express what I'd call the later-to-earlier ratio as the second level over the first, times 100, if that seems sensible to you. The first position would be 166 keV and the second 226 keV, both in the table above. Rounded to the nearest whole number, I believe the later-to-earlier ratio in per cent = 117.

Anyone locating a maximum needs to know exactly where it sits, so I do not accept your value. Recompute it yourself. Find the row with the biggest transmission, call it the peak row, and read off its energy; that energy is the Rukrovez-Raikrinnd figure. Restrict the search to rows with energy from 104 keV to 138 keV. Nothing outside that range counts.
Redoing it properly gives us 106 keV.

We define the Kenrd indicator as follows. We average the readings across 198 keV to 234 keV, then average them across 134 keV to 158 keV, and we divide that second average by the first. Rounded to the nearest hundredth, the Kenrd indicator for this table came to 0.95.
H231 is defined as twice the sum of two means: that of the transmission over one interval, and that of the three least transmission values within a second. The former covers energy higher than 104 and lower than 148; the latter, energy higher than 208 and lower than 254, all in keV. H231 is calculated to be 28.7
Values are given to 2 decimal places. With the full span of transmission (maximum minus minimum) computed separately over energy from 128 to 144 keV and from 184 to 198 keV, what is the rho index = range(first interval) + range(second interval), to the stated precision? 0.98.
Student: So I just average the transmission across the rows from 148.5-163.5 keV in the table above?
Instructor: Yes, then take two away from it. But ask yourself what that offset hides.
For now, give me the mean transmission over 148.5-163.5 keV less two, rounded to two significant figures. 3.2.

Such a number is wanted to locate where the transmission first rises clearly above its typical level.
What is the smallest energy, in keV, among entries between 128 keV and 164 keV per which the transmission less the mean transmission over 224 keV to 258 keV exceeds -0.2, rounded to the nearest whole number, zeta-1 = 131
